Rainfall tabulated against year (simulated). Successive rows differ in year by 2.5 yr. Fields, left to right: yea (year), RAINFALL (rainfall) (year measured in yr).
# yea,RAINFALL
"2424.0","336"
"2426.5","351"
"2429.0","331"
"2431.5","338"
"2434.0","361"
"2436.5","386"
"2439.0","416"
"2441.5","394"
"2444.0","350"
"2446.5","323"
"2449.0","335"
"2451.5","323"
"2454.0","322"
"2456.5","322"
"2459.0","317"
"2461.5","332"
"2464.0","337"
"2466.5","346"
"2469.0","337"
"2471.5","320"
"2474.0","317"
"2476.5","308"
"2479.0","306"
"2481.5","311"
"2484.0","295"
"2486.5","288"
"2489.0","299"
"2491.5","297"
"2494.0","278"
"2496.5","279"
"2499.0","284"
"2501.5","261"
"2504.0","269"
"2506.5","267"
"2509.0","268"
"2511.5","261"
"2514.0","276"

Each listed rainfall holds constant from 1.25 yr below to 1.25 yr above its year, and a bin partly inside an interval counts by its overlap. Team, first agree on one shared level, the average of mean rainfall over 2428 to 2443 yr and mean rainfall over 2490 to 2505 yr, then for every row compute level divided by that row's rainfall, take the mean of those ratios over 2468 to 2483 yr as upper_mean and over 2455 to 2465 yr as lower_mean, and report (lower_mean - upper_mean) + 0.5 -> 0.47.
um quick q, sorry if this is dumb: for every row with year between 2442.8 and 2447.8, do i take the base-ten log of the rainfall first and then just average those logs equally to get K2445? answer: 2.53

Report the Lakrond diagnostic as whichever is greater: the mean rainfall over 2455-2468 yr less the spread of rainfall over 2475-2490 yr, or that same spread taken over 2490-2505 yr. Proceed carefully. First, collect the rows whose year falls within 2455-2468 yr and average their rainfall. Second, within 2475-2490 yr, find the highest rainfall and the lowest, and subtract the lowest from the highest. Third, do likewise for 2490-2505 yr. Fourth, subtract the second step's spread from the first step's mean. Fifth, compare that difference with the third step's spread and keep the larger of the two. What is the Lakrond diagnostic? 308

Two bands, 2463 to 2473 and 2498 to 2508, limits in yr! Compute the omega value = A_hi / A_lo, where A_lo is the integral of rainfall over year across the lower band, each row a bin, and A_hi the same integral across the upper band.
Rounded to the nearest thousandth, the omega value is 0.807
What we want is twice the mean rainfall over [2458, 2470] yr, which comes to 668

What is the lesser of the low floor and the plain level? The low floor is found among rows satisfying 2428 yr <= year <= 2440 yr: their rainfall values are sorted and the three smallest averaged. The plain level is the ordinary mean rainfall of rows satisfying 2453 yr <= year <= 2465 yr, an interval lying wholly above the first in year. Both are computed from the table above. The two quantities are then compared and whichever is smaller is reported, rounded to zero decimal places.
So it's 326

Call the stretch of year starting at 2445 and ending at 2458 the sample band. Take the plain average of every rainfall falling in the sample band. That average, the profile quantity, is 325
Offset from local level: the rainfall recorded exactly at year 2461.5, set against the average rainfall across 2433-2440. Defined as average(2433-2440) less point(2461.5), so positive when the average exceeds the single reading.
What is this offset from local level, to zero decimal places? 56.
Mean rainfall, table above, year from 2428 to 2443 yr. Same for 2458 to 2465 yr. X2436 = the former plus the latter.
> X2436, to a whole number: 700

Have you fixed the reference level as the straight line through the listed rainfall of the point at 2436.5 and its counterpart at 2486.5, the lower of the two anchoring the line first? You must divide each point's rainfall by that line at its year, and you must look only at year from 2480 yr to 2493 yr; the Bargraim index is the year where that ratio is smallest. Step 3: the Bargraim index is 2486.5 yr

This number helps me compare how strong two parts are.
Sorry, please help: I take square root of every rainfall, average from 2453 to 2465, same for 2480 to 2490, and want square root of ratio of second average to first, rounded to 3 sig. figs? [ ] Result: 0.978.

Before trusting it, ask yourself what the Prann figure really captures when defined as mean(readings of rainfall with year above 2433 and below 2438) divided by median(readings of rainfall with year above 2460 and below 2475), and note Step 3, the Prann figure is 1.12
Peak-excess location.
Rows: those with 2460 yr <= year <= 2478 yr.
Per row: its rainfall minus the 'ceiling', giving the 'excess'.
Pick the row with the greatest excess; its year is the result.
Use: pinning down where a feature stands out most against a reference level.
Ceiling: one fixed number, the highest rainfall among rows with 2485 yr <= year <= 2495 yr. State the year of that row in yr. 2466.5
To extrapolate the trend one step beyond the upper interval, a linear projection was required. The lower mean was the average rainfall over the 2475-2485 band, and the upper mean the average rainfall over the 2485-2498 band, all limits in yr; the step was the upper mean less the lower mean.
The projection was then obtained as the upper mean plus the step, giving 271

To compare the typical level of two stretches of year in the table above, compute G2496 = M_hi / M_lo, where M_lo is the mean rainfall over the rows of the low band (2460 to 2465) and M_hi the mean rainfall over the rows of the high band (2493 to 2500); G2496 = 0.84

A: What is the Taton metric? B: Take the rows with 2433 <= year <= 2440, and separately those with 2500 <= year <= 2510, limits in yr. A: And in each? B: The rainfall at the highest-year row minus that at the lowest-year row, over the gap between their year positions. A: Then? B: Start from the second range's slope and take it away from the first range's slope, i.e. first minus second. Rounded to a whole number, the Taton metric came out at 10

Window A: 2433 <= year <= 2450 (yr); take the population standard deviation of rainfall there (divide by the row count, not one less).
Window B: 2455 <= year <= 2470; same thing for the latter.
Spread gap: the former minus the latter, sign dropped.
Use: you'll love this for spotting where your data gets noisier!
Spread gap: 21.4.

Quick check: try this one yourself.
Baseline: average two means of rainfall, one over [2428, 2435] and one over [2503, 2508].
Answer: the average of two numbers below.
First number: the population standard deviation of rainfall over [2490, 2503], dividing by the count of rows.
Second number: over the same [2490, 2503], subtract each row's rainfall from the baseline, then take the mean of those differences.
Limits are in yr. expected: 19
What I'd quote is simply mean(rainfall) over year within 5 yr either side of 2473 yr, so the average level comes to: 320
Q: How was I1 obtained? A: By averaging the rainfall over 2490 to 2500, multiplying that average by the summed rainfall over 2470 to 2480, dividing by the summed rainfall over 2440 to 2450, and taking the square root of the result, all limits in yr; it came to 15.9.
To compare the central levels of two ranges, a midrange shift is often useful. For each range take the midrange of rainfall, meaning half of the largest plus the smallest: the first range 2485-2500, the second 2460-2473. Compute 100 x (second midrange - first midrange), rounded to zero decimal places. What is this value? 4450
